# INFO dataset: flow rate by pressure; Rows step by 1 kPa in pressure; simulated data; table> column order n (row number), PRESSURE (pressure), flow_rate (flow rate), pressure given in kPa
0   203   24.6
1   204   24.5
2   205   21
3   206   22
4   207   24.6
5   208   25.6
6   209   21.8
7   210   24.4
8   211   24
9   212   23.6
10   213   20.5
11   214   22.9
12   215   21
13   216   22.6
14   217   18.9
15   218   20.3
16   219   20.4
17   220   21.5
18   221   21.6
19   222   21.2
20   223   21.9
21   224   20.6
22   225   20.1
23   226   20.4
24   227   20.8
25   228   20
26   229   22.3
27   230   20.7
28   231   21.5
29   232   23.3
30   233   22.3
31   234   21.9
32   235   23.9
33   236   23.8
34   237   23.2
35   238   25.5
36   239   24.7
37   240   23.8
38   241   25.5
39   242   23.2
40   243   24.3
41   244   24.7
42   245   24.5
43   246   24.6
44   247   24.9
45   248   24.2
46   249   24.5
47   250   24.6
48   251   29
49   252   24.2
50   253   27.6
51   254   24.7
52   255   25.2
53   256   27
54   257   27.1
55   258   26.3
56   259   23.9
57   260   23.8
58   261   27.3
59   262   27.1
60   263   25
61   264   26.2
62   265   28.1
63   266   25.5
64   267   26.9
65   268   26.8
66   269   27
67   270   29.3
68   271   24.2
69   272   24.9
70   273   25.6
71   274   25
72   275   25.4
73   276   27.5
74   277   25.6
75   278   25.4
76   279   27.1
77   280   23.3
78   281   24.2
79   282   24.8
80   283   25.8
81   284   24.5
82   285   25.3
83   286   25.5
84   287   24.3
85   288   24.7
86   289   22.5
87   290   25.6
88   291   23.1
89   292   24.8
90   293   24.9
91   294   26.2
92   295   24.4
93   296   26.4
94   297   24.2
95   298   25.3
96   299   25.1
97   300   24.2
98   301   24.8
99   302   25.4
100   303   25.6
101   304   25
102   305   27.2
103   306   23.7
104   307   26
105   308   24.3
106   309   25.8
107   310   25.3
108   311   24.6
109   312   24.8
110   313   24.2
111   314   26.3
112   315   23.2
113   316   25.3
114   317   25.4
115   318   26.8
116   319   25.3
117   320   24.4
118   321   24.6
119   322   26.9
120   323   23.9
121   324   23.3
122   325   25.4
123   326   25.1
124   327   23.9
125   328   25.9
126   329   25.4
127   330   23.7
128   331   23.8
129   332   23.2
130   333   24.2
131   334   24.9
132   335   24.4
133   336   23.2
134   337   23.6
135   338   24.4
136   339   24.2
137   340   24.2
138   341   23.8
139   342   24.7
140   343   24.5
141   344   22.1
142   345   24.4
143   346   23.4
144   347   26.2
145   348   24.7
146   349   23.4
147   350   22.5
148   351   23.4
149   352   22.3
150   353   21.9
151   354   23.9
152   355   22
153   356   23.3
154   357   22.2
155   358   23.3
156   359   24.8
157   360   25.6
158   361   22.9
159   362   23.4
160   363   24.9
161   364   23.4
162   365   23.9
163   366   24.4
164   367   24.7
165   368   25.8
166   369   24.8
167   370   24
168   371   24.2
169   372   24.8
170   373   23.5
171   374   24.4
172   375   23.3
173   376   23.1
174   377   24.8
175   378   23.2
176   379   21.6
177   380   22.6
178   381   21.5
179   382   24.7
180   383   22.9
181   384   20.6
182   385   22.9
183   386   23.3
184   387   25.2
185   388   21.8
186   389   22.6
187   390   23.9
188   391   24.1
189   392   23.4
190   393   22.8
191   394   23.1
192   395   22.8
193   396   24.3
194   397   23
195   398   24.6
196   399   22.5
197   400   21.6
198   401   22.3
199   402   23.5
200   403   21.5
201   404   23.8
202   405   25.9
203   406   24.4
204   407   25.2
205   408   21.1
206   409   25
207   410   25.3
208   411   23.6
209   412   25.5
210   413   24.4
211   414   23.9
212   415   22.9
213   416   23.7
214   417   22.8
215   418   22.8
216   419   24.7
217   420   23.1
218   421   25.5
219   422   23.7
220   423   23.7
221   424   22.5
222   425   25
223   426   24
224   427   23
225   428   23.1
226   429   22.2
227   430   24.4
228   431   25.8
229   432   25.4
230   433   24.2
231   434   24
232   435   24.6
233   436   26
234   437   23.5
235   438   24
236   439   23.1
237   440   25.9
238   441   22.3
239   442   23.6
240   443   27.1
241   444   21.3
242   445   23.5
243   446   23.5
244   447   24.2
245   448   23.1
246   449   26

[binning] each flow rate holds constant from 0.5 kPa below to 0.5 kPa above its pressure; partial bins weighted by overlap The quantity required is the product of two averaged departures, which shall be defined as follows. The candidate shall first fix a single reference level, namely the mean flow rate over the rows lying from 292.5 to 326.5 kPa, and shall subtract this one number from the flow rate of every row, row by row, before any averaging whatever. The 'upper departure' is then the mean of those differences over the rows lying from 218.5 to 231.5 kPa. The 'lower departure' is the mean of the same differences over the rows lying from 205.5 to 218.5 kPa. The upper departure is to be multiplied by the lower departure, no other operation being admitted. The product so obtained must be 10.7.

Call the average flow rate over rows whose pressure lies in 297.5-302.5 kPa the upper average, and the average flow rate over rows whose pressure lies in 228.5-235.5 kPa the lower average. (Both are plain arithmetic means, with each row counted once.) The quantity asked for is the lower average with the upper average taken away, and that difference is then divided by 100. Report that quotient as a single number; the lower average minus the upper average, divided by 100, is -0.027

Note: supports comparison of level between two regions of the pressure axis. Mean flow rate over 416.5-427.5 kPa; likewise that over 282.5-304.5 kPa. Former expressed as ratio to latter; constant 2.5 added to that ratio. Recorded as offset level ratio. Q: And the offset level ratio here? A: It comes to 3.45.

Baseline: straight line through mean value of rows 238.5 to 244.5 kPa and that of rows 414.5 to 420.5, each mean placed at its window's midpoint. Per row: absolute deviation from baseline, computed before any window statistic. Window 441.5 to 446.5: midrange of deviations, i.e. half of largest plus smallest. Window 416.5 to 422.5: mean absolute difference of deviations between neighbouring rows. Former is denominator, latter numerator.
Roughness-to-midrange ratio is 0.54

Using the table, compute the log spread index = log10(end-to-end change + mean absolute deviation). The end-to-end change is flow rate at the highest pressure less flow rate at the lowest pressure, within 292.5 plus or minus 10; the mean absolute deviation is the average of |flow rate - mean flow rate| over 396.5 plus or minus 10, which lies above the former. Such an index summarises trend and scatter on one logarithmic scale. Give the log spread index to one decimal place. -0.3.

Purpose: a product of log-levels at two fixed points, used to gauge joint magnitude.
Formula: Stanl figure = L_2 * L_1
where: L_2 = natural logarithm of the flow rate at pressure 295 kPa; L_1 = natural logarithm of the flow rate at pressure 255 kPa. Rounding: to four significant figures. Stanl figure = 10.31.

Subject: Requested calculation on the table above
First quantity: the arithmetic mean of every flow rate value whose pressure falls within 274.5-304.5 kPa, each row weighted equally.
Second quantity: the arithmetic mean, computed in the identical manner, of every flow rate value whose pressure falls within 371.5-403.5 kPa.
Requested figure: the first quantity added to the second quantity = 48.2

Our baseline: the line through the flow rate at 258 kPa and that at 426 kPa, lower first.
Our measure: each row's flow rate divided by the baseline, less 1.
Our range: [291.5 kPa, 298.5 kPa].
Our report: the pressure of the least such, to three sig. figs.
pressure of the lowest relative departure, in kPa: 297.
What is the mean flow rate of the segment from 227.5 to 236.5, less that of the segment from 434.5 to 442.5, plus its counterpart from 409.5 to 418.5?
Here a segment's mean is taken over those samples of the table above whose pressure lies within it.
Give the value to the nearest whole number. 22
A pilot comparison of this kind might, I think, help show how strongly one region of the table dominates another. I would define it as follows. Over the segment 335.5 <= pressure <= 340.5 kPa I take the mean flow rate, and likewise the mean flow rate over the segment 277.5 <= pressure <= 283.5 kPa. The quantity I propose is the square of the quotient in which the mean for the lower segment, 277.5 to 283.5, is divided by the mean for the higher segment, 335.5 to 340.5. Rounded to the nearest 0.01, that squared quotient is 1.10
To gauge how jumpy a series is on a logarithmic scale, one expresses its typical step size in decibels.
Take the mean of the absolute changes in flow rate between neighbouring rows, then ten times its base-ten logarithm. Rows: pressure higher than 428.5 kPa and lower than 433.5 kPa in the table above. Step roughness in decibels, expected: 1.1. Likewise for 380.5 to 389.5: 3.0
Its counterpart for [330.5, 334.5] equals -1.2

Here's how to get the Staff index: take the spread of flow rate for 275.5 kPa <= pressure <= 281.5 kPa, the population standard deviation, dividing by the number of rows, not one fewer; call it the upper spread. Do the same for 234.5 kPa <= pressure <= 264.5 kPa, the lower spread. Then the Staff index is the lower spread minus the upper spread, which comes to -0.1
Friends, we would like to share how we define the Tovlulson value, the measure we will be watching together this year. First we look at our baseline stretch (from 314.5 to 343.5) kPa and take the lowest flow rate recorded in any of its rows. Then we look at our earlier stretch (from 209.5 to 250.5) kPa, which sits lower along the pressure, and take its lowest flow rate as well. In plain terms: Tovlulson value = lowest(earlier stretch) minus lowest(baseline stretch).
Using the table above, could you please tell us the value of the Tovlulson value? -4.3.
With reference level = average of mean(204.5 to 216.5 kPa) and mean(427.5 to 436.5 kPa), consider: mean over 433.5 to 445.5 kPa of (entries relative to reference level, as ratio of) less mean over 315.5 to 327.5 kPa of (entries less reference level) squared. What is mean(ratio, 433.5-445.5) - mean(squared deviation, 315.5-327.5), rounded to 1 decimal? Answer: -2.0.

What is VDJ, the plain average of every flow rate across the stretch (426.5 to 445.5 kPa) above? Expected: 24.1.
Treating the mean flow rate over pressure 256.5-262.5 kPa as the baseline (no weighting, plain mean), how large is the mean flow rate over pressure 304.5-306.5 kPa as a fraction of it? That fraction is 0.98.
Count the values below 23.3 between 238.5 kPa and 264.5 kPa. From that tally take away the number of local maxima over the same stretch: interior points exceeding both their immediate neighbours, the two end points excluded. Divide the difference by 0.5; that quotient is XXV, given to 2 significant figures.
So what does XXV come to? -12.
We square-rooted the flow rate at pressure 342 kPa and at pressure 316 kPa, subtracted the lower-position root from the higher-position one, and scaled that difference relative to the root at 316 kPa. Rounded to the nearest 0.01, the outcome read -0.01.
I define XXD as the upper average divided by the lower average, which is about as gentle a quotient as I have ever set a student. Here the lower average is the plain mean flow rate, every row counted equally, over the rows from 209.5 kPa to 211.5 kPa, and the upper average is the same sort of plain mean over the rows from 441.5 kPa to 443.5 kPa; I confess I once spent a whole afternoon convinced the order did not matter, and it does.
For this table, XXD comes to 1.05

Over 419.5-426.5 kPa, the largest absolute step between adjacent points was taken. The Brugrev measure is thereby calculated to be 2.5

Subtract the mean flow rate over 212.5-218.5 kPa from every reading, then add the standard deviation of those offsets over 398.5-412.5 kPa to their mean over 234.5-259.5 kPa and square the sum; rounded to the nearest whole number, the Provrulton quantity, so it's 31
